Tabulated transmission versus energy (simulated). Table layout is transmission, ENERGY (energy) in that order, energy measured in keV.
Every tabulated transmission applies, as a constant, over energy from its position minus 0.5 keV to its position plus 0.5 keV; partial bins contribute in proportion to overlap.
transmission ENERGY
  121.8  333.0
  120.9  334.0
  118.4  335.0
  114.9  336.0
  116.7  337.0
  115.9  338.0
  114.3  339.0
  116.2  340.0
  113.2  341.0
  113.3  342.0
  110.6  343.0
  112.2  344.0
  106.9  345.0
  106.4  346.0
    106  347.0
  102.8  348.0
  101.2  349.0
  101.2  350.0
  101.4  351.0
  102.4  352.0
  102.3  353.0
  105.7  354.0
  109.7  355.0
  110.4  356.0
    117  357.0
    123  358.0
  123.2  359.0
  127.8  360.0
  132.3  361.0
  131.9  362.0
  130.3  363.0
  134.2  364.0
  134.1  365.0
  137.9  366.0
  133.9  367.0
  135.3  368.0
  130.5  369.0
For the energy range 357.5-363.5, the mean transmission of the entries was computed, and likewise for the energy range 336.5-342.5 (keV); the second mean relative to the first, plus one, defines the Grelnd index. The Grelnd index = 1.90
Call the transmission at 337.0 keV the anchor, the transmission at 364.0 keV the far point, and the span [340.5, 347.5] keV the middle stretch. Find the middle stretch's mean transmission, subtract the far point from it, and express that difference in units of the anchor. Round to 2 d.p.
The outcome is -0.21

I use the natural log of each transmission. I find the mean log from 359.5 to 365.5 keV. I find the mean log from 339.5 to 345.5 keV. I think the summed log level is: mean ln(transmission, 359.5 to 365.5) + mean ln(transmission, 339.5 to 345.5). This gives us 9.60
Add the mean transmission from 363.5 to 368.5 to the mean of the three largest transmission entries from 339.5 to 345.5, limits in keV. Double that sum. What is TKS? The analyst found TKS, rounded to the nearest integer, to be 499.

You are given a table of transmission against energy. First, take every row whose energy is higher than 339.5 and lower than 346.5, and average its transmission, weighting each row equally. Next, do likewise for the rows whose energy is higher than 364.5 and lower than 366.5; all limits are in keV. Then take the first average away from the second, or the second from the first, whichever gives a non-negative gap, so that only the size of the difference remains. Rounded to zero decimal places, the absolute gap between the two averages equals 25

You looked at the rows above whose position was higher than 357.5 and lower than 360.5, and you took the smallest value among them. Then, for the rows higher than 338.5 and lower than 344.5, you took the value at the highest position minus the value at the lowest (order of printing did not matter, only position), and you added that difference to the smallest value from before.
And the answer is 121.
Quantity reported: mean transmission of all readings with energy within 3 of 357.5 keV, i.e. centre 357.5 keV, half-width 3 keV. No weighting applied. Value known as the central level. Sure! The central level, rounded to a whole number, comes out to 119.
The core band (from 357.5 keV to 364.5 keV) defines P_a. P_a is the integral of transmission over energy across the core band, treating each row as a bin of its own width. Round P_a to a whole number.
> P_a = 903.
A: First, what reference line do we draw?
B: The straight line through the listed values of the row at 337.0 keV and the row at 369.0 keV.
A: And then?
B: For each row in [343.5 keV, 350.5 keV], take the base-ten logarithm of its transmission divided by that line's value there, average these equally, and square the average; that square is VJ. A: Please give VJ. 0.0037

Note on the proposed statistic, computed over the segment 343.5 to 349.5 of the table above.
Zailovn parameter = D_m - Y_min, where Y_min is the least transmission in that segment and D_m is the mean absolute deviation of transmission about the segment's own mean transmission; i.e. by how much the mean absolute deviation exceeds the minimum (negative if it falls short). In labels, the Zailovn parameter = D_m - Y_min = -99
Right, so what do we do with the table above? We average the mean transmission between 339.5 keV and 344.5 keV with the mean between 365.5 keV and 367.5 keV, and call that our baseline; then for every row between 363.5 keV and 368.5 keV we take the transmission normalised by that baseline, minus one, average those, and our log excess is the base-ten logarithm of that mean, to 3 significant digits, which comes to -1.07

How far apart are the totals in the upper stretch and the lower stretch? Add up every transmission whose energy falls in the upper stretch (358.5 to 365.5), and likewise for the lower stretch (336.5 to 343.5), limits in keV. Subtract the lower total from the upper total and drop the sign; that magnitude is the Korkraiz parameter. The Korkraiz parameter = 114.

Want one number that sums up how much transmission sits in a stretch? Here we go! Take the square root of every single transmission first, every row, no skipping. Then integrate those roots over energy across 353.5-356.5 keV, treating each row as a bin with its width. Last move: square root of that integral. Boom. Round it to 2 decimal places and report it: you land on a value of 5.59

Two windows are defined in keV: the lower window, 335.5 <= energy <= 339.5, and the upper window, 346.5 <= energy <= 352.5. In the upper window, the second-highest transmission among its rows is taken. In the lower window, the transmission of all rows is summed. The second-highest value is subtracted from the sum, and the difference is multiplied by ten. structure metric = 3590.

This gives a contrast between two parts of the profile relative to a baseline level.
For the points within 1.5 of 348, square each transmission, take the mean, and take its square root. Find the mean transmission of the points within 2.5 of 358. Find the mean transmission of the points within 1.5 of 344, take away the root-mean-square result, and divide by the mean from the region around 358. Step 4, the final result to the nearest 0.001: 0.054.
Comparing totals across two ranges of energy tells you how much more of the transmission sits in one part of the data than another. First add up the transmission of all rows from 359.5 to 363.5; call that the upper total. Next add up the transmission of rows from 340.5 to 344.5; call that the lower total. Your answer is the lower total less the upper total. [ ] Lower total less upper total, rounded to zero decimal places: -73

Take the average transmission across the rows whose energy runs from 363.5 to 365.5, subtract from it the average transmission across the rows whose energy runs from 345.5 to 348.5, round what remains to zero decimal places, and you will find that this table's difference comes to 29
